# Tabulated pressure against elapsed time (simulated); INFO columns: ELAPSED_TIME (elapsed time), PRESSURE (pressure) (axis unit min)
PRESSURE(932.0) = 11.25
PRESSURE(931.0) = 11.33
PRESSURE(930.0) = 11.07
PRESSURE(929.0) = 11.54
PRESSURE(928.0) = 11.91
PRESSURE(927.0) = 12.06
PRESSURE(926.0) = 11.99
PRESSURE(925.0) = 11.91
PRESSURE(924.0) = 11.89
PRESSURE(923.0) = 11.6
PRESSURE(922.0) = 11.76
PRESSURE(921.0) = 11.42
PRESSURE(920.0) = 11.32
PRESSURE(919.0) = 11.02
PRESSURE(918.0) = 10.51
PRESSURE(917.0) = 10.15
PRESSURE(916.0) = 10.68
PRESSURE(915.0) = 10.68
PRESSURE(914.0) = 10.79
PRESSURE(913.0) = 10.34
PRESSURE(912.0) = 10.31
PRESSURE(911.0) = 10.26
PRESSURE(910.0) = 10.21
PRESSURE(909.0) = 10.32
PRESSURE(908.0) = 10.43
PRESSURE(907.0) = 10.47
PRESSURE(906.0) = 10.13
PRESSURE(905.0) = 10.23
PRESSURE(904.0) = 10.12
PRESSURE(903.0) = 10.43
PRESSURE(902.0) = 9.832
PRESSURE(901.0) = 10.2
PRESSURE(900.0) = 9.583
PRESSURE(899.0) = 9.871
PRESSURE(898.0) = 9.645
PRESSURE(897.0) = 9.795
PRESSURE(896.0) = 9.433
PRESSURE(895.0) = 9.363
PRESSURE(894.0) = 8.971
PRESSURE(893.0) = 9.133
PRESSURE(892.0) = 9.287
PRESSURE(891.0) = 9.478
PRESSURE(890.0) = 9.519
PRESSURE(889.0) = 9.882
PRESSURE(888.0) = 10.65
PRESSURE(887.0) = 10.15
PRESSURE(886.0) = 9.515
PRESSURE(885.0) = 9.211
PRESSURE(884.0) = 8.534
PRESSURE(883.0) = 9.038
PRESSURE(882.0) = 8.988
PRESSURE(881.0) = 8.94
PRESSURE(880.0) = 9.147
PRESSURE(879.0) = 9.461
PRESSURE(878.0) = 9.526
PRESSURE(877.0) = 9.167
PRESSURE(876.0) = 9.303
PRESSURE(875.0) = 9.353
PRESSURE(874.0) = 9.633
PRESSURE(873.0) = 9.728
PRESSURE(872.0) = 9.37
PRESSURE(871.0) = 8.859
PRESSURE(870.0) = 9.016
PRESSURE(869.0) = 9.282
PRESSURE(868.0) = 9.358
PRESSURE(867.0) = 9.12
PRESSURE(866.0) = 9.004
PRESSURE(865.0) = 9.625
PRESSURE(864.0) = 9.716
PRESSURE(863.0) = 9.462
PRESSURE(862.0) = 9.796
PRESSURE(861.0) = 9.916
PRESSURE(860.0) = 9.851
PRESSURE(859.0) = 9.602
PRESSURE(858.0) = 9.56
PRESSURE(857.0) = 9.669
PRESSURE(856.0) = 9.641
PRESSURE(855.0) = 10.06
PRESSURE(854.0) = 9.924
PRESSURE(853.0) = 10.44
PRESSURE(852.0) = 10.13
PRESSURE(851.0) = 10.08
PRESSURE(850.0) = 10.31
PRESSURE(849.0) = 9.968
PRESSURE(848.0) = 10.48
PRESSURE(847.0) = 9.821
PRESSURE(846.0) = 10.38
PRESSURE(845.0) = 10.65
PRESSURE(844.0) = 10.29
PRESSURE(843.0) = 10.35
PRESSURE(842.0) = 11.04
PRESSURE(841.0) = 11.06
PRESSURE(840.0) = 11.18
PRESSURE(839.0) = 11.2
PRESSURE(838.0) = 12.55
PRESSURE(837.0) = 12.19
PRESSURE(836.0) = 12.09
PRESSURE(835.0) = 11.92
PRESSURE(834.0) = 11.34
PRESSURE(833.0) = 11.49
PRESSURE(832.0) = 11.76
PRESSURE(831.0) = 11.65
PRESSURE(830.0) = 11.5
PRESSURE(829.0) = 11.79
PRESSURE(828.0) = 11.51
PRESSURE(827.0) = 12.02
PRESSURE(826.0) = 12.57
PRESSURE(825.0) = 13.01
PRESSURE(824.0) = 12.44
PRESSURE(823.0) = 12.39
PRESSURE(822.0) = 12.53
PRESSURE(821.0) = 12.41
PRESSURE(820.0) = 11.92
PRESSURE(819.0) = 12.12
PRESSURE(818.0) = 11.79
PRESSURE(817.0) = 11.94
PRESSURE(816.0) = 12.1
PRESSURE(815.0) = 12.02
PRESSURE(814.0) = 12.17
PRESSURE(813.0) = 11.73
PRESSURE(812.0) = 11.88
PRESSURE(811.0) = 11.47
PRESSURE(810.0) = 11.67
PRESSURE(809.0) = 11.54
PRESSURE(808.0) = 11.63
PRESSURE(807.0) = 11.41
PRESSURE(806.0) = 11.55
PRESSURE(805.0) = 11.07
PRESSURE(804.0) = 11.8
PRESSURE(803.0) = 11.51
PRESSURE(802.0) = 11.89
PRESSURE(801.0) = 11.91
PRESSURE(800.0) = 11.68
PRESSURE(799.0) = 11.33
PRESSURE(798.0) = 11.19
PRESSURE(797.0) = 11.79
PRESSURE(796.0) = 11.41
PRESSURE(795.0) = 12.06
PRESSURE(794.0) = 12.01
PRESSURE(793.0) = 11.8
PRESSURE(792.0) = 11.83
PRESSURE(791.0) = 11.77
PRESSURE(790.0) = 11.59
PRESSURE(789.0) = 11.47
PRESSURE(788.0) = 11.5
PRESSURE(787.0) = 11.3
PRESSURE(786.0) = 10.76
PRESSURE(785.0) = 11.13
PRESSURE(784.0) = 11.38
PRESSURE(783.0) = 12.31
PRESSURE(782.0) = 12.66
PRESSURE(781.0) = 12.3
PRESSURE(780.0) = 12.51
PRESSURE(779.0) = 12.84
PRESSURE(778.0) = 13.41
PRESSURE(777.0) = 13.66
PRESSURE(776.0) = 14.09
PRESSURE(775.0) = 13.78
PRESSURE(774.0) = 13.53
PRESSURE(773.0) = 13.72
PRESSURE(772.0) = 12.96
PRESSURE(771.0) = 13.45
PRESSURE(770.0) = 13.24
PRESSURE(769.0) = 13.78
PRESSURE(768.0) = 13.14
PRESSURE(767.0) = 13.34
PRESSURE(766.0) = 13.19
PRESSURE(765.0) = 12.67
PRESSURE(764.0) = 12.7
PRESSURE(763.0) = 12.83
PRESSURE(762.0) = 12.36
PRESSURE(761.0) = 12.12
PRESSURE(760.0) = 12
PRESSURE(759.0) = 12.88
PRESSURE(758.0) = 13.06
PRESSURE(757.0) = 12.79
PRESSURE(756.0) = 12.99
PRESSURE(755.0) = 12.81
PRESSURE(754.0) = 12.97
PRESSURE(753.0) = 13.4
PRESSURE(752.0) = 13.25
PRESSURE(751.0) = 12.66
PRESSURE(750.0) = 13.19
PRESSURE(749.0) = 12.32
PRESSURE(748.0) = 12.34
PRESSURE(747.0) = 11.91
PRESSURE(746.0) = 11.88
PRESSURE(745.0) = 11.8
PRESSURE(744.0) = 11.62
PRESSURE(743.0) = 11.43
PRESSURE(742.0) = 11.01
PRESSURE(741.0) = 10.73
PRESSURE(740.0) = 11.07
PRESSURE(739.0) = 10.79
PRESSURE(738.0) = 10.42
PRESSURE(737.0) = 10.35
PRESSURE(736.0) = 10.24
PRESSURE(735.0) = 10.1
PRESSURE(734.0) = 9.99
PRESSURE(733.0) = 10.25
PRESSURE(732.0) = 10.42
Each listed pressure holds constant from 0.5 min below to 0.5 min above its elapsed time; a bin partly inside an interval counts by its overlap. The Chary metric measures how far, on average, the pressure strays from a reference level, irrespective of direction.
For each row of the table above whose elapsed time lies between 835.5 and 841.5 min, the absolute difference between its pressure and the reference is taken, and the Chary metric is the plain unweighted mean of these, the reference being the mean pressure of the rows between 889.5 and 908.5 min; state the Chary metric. 1.9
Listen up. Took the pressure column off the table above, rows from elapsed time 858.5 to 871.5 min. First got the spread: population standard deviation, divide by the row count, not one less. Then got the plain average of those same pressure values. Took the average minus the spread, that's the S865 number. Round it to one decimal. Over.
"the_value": 9.1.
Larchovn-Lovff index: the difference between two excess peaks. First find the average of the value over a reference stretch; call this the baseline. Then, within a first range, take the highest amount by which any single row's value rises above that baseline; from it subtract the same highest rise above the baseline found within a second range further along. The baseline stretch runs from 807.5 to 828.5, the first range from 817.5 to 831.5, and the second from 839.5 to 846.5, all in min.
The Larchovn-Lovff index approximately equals 1.8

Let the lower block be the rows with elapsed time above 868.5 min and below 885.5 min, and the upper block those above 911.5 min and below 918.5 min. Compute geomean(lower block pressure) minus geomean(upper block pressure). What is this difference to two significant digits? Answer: -1.3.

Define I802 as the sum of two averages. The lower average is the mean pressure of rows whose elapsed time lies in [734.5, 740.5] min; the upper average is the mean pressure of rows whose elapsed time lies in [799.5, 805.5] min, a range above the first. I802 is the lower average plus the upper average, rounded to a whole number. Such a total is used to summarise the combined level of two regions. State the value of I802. 22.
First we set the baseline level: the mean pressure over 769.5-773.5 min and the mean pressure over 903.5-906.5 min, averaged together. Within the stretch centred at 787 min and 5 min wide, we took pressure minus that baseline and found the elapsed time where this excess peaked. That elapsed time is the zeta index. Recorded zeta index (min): 788.0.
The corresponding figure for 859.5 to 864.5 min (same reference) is 861.0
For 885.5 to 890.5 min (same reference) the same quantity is 888.0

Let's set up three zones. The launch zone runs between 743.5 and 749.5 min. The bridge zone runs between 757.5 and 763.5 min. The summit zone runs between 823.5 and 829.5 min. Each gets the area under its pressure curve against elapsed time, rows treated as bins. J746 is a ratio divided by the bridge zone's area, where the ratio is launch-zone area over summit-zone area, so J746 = 0.013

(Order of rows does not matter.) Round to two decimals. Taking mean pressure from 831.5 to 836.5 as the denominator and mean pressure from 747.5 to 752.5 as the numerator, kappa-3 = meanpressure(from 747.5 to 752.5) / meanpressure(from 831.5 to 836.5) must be 1.09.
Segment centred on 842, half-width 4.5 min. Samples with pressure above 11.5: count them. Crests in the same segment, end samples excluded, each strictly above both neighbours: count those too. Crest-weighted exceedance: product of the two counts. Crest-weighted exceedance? 1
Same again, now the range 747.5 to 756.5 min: 18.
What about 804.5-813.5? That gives 24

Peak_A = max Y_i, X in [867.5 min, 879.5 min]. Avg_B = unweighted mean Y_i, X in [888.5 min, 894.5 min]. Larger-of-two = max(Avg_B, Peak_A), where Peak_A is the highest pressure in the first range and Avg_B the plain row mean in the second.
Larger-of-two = 9.7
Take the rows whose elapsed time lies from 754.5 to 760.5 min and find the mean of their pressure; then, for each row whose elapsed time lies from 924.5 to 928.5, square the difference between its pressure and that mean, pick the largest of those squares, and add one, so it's 1.7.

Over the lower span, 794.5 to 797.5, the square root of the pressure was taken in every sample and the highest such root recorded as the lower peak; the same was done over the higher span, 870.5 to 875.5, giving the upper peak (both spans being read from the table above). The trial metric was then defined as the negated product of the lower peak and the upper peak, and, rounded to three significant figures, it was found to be -10.8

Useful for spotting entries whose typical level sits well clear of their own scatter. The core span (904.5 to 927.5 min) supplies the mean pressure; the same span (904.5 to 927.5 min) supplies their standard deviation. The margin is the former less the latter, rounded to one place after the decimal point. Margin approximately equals 10.2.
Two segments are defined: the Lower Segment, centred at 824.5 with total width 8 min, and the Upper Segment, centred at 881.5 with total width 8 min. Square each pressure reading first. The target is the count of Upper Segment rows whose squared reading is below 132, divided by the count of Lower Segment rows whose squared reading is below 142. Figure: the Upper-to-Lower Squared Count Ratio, 8.0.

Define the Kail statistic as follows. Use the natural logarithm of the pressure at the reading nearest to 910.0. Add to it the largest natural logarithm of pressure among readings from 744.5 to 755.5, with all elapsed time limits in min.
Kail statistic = 4.92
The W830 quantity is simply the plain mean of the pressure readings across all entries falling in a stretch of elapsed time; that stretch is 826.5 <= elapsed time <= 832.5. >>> 11.7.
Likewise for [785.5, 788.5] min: 11.2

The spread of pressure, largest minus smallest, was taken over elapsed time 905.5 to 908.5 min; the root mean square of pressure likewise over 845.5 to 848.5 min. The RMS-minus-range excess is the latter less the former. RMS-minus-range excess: 9.9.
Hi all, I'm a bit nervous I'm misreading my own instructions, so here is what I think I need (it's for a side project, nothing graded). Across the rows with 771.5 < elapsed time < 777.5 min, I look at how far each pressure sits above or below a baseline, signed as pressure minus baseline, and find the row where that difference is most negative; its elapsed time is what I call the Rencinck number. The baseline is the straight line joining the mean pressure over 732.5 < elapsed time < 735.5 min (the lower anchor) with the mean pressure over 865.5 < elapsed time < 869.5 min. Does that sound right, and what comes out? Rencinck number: 772.0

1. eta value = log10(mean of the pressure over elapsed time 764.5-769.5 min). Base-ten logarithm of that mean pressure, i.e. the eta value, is 1.12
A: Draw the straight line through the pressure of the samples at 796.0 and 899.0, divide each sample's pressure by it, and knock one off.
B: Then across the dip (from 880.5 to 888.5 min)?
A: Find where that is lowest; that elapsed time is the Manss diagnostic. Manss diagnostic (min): 884.0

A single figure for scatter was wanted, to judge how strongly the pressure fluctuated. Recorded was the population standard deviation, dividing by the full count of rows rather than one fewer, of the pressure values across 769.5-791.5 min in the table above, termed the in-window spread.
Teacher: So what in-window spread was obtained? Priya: 1.00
